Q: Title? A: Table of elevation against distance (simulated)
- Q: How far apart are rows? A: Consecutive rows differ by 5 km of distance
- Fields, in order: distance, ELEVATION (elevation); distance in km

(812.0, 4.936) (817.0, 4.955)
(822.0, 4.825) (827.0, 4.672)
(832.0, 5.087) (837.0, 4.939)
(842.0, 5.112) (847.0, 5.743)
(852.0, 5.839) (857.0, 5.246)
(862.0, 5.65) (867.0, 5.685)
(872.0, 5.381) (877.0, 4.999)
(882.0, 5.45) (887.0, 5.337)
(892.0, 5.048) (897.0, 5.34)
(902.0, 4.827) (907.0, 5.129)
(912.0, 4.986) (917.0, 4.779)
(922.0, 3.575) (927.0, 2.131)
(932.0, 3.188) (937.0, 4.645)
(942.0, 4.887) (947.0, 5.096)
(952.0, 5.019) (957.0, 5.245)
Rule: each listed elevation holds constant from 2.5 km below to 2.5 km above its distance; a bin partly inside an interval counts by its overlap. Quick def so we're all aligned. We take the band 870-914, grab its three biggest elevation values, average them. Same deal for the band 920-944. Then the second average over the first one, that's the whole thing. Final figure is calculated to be 0.81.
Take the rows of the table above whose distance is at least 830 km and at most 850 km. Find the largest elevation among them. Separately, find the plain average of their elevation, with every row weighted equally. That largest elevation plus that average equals 11.0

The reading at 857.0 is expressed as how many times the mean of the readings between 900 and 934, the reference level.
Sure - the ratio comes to 1.28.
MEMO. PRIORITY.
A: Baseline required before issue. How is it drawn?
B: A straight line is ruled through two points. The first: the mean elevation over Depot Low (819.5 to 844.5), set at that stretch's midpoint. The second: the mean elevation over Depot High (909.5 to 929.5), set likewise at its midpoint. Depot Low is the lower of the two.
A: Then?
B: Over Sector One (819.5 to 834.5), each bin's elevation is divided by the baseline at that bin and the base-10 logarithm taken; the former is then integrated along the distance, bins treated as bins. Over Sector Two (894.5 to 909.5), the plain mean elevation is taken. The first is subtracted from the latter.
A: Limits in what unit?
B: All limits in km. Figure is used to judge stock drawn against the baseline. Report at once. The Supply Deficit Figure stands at 5.3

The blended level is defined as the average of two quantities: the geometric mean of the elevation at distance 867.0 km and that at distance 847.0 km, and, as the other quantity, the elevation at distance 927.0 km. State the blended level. 3.9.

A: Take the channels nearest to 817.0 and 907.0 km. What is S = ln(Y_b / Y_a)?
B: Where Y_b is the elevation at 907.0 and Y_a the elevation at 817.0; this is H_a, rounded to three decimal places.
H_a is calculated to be 0.035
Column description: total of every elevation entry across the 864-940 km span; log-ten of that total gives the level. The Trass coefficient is 1.85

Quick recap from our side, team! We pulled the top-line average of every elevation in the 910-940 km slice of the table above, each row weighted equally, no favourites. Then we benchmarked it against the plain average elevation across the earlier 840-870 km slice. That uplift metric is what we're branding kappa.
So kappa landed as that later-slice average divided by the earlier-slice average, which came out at 0.70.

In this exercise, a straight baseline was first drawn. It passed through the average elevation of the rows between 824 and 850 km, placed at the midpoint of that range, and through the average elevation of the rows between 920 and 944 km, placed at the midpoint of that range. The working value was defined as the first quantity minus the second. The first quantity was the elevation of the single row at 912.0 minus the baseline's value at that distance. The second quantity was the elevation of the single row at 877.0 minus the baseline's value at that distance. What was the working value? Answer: 0.5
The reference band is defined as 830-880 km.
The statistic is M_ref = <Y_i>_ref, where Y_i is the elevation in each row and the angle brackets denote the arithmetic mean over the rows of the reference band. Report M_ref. 5.37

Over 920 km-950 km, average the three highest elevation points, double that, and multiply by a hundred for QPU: 975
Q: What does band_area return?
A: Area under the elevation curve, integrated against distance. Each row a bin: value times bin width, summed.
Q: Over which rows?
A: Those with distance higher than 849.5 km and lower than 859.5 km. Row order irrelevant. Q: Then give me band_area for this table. 55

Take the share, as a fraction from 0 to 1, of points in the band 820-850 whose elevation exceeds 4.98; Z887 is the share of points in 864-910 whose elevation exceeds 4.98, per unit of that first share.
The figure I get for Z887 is 1.8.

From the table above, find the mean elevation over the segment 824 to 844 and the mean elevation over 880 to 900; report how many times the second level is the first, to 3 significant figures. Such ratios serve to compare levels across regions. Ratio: 1.07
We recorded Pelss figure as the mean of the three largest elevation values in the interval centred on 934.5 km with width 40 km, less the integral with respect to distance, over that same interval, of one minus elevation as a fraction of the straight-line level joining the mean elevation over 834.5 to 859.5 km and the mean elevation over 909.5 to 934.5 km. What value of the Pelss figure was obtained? 13.9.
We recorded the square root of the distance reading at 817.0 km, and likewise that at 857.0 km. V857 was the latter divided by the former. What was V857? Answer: 1.03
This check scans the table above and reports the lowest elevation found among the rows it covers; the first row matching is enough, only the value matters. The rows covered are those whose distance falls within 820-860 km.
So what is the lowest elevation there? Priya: 4.672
